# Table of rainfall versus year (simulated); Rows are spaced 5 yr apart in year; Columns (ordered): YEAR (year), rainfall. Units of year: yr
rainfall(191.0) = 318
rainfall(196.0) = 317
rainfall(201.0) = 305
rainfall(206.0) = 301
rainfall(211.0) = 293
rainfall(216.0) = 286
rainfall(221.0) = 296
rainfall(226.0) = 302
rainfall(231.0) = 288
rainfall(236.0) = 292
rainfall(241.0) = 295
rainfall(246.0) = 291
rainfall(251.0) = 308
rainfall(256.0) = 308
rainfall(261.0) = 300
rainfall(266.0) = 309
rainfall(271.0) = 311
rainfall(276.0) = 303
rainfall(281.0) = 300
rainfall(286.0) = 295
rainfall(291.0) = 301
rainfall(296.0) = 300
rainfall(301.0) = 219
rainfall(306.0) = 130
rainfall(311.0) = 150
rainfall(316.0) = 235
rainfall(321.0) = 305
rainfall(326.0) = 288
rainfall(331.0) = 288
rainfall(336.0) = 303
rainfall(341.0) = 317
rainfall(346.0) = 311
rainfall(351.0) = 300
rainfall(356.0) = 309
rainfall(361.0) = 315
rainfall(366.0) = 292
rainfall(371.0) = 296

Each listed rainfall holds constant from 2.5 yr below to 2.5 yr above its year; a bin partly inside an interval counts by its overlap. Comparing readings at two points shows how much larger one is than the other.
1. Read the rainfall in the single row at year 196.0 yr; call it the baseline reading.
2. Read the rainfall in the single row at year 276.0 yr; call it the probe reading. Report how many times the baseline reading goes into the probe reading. 0.96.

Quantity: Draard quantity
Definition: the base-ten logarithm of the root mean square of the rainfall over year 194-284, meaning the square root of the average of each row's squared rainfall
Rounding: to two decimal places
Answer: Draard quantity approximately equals 2.48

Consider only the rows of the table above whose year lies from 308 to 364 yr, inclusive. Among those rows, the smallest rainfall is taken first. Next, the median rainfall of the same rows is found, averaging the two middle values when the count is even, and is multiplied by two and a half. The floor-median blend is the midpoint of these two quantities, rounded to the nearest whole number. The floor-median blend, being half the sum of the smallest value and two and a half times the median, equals 454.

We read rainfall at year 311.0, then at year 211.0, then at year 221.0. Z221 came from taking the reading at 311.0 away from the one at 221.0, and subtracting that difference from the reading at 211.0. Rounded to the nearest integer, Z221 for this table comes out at 147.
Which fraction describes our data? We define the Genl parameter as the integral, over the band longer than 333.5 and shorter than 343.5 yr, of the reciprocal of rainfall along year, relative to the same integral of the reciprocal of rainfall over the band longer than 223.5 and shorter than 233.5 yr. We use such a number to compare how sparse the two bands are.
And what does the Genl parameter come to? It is 0.95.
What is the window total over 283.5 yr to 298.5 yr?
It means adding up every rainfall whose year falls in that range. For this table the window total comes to 896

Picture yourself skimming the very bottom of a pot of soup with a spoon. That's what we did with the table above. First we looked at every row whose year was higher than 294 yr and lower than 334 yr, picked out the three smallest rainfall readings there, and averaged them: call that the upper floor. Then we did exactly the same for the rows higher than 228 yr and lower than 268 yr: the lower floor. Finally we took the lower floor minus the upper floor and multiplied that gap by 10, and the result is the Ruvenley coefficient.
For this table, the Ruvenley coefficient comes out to 1240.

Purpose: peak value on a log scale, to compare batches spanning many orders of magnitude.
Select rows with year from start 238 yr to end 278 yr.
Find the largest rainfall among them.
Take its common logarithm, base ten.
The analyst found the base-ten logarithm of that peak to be 2.493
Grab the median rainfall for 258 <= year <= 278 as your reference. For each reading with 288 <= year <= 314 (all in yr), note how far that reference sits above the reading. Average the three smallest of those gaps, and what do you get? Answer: 33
